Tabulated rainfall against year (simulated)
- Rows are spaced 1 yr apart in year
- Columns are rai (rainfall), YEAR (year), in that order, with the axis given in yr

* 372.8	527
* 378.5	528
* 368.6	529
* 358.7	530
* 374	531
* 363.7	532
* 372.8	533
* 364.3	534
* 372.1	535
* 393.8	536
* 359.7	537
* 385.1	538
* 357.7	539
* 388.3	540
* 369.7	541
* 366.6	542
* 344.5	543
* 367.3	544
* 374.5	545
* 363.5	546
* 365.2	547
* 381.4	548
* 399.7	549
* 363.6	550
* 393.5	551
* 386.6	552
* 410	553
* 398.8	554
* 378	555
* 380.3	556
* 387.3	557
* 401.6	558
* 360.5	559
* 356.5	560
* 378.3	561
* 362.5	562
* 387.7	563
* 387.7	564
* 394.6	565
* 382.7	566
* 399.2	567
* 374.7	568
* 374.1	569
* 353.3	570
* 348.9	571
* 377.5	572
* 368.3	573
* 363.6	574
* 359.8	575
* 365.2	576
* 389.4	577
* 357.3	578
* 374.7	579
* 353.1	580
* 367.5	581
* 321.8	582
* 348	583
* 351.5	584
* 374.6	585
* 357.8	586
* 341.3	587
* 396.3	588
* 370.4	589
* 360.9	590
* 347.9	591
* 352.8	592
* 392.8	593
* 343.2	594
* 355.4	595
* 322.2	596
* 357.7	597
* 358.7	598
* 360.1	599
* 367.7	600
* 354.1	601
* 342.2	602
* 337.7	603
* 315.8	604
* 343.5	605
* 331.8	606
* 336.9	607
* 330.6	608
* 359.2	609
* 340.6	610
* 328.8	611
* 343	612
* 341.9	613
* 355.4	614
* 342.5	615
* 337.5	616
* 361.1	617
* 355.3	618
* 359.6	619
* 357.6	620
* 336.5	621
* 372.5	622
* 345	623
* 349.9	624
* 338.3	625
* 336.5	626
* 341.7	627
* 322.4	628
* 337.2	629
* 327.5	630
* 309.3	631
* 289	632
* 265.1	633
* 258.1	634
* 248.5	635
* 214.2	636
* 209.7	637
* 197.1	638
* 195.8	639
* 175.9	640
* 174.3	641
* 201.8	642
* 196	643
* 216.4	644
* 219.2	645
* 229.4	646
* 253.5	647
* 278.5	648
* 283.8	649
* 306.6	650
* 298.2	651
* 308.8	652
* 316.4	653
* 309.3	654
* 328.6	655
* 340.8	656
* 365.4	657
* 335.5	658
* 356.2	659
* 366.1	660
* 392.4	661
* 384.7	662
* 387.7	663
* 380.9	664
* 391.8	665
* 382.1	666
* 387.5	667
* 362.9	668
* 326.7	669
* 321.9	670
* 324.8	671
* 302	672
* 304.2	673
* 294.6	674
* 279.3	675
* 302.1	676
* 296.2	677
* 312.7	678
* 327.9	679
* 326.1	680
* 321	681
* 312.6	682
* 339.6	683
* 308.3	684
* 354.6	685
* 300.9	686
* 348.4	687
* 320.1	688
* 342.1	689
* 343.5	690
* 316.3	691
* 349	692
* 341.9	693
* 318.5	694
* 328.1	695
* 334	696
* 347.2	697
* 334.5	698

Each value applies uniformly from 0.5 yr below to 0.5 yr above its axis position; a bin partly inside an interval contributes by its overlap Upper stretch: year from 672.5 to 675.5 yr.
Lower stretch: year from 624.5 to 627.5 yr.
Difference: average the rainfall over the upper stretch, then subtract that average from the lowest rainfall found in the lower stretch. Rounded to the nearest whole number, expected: 44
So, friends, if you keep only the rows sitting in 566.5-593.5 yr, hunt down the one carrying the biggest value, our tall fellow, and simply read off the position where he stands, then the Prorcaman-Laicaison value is 567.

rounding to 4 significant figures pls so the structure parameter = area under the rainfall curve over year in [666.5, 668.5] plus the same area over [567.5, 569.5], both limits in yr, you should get 1499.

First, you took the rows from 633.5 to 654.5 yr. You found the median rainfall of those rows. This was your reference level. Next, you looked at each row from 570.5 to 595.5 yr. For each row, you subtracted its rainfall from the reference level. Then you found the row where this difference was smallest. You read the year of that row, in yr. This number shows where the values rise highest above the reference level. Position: 588 yr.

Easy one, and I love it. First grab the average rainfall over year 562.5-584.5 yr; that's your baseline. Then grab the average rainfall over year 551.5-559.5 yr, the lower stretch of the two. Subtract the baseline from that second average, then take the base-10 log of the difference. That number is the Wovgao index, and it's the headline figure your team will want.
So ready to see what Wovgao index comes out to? 1.3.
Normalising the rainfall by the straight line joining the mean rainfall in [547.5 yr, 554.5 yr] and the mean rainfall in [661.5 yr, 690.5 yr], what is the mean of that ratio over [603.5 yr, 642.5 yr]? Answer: 0.86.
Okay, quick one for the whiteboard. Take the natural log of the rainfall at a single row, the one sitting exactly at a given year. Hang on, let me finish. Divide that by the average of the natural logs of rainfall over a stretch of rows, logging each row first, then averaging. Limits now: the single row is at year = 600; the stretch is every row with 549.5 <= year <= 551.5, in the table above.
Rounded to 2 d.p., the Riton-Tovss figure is 1.00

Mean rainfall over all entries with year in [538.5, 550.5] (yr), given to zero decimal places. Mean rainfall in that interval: 370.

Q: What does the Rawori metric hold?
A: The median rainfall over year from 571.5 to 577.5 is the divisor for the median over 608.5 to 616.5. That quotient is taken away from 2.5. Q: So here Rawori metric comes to 1.57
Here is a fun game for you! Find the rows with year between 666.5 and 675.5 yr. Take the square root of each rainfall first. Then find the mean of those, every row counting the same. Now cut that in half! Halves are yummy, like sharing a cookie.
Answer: 9.0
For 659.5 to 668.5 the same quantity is 9.8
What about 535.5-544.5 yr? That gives 9.6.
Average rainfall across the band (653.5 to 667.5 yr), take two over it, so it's 0.0055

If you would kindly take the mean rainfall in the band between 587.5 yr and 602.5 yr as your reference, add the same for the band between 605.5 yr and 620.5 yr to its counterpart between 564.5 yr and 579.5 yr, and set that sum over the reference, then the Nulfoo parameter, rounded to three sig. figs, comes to 2.00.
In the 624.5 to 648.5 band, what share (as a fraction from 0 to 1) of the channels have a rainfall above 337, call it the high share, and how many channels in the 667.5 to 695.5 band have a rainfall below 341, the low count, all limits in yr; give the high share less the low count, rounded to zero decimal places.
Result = -21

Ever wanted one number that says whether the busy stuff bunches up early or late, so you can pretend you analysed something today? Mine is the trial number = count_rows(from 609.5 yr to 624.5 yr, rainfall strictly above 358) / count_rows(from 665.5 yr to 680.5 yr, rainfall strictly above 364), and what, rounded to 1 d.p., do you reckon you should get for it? 1.5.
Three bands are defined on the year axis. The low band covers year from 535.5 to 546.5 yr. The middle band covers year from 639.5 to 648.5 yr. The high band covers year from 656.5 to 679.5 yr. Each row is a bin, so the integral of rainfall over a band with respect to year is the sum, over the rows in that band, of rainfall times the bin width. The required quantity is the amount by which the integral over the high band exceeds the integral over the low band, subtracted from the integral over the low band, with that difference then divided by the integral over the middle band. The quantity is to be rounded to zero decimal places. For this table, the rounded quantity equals 0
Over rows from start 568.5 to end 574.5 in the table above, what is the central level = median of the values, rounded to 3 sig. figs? 366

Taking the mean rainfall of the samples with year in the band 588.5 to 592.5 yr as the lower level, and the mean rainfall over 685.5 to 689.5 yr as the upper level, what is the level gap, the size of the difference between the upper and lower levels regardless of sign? 30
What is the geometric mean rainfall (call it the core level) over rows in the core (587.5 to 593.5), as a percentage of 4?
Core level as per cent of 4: 9243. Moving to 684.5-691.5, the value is 8294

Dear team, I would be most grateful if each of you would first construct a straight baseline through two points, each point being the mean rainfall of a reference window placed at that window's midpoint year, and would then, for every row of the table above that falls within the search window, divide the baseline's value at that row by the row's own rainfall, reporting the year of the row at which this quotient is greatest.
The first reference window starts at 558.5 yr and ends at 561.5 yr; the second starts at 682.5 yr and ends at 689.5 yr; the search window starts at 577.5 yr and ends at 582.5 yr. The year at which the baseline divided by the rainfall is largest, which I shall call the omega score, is 582 yr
